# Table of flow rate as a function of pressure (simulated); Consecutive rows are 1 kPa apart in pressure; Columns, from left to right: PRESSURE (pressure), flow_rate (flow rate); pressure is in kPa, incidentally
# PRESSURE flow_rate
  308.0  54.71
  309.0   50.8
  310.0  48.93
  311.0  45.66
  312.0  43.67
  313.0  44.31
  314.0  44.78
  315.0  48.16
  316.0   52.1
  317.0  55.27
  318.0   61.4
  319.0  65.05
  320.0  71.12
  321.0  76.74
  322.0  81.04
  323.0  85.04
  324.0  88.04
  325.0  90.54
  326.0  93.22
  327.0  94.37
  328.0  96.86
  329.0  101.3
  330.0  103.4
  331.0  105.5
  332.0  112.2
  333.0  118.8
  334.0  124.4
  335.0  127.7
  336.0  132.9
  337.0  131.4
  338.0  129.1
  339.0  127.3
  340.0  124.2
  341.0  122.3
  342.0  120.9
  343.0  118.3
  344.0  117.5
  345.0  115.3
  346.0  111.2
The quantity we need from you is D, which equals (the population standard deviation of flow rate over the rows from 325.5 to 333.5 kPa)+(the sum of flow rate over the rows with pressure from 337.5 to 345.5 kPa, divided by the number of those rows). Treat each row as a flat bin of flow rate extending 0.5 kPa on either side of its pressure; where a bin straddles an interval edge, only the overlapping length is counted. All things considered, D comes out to 130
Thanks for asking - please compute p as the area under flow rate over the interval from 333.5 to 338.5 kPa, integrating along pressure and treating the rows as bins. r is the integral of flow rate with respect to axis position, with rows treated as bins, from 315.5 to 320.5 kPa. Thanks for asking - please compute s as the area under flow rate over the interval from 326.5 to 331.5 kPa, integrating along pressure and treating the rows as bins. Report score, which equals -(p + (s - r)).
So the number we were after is -842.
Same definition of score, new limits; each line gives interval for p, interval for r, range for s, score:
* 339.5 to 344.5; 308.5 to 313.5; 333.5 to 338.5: -1015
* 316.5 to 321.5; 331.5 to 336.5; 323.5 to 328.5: -177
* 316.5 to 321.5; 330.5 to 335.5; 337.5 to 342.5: -365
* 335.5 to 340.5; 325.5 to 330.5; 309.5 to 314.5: -383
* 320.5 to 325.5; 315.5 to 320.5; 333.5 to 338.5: -762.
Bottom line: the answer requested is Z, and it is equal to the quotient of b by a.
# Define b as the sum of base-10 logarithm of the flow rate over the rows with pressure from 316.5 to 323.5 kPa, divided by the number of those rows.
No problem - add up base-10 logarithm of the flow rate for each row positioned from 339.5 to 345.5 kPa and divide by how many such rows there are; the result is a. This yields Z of 0.89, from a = 2.08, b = 1.85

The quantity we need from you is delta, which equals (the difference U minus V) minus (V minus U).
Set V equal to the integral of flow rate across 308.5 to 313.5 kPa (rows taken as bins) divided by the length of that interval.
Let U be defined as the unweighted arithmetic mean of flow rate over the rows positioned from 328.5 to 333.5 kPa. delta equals 123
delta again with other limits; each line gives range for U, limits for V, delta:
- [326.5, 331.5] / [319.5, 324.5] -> 40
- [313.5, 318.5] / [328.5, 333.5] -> -112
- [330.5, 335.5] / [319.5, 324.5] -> 75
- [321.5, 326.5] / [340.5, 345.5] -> -63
